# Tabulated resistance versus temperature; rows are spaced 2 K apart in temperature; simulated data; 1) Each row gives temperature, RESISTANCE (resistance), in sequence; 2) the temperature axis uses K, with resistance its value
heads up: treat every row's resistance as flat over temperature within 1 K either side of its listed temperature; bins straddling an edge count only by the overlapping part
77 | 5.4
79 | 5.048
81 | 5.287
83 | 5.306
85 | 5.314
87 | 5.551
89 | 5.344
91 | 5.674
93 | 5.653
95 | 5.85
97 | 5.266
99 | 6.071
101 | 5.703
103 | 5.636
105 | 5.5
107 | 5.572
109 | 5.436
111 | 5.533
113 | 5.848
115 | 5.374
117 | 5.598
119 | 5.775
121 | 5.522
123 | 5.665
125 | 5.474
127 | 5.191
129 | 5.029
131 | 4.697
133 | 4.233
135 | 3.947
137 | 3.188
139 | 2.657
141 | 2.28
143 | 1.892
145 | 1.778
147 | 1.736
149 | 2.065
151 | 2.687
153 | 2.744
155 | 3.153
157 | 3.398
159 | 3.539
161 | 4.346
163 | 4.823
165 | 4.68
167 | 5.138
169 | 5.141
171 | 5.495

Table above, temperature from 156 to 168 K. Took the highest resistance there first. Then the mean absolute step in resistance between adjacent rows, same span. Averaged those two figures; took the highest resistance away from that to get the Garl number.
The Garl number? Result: -2.37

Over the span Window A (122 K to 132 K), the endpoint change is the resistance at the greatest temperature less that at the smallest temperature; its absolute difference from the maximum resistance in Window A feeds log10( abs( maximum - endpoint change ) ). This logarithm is 0.82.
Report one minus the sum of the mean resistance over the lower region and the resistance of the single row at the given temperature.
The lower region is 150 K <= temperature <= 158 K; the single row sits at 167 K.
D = -7.1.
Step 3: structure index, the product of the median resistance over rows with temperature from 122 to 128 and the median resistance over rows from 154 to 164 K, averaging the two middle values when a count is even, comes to 19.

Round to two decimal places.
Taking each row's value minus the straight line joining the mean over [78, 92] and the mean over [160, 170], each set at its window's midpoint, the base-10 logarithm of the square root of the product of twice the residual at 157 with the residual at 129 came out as -0.48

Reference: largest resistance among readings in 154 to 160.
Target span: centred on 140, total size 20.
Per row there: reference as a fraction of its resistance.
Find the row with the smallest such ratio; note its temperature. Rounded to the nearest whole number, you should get 131 K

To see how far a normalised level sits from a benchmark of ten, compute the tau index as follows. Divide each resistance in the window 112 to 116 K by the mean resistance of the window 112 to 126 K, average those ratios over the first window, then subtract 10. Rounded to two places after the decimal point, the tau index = -9.00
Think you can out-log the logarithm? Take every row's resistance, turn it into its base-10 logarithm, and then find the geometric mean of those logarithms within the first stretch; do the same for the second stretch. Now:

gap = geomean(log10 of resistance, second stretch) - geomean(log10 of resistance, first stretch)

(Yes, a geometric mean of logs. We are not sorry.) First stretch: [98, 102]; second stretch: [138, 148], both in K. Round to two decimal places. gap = -0.47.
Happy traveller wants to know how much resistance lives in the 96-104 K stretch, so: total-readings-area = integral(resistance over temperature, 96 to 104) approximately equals 45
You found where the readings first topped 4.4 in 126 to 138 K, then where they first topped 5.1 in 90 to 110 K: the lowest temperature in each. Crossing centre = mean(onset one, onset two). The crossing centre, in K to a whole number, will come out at 109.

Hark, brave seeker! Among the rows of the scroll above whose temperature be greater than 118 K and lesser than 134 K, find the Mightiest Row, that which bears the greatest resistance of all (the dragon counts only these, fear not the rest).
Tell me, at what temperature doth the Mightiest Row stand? 119 K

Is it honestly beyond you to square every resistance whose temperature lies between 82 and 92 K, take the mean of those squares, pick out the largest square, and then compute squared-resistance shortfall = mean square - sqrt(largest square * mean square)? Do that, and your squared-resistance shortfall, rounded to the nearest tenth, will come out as -1.3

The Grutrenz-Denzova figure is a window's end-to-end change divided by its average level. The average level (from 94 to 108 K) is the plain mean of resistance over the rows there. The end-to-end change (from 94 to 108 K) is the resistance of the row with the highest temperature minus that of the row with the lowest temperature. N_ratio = 0.0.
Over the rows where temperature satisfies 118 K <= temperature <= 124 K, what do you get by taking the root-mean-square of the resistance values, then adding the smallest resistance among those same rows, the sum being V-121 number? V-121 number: 11.2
